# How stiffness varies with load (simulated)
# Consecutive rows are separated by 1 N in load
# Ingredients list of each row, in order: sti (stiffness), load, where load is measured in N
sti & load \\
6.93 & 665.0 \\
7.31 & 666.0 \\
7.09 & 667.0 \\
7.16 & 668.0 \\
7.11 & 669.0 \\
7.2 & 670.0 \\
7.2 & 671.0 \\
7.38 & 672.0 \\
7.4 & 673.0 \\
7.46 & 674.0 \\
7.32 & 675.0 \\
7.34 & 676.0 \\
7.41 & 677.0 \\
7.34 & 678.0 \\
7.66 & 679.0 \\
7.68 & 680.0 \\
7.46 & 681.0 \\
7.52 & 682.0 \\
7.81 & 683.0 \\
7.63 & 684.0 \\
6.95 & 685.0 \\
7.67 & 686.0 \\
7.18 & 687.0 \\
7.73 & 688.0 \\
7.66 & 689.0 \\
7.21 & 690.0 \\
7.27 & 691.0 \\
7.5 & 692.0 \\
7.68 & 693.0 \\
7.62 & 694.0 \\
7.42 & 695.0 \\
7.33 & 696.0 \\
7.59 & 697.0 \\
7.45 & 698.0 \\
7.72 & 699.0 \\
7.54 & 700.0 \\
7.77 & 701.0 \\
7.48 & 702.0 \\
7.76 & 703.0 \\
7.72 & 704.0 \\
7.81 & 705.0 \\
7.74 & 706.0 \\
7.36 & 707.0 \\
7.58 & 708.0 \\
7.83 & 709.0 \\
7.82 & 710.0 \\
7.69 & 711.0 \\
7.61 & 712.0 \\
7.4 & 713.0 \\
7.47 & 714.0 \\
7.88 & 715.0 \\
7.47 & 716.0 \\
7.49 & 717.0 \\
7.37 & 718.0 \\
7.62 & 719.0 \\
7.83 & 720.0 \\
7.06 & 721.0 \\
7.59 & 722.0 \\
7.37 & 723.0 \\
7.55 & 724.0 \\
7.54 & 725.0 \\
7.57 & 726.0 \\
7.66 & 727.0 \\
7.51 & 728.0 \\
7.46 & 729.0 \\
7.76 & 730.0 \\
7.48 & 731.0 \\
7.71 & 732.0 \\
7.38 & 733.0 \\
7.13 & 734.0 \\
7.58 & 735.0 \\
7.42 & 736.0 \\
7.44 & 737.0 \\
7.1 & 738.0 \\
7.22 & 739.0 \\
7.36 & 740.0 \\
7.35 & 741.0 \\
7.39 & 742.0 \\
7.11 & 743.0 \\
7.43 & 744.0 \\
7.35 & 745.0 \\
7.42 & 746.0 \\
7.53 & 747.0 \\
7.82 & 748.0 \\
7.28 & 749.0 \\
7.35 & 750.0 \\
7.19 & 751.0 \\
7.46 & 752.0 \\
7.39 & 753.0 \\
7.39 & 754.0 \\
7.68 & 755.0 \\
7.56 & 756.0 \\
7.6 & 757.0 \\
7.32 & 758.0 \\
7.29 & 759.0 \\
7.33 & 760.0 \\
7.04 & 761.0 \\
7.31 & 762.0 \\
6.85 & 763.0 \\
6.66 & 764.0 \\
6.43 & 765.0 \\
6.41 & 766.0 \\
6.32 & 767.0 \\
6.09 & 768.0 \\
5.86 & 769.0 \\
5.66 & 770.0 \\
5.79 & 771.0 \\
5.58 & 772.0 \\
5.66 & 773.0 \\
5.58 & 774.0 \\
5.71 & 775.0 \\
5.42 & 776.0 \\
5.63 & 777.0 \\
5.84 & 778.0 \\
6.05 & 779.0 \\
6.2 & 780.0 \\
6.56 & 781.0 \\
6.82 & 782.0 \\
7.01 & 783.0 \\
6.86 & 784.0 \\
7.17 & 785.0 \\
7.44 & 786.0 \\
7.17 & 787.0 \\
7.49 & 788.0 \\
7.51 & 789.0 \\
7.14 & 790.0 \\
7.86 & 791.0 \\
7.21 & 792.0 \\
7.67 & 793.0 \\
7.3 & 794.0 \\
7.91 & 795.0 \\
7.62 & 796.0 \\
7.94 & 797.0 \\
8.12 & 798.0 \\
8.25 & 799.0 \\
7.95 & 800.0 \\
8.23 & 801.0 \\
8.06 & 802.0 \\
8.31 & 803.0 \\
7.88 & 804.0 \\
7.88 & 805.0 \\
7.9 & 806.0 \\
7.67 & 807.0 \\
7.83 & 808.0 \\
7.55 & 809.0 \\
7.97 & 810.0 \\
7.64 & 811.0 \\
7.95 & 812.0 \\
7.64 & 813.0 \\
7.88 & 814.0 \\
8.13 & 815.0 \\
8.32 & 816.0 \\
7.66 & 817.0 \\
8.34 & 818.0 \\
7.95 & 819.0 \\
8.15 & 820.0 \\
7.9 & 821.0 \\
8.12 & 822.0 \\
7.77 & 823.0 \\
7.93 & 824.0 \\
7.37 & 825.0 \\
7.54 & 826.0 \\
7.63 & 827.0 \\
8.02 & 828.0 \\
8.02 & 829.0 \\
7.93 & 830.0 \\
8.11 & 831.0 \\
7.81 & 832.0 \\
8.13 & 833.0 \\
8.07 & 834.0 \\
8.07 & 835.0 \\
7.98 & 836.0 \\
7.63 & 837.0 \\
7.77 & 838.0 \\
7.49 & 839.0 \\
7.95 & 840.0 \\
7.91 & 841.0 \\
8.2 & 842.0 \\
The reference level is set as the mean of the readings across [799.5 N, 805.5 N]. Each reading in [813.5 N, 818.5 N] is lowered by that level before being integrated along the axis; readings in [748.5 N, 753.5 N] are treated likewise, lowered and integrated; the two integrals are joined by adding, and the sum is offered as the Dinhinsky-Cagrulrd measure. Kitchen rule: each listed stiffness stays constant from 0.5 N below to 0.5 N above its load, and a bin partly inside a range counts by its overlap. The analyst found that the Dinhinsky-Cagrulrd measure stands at -3.5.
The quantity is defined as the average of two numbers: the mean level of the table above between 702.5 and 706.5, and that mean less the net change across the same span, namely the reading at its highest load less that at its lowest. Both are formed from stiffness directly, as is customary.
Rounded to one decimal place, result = 7.8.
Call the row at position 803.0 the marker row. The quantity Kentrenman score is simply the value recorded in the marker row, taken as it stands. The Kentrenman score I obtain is 8.31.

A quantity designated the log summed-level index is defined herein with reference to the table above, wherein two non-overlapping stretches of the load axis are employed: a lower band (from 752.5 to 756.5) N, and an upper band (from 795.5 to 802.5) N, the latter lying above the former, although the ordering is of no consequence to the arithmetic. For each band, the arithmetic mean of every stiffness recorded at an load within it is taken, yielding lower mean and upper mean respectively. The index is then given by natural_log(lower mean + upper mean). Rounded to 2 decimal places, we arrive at 2.74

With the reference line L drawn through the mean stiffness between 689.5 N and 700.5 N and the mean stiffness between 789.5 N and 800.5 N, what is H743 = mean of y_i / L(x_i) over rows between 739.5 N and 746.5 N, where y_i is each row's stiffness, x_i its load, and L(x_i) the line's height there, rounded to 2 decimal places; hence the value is 0.97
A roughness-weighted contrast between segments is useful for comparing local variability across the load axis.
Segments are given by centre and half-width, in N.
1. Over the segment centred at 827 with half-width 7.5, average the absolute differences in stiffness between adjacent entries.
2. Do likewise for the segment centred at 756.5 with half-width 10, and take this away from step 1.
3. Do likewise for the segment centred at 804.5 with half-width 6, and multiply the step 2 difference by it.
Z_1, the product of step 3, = 0.007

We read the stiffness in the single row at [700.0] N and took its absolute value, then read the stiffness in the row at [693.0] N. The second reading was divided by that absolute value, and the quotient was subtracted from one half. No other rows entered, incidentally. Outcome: -0.52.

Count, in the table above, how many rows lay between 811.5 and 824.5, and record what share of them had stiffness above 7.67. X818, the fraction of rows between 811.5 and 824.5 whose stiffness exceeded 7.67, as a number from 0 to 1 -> 0.8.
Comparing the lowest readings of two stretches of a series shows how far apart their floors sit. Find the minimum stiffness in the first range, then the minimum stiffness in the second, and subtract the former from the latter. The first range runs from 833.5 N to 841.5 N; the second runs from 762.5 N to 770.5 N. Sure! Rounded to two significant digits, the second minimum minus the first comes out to -1.8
